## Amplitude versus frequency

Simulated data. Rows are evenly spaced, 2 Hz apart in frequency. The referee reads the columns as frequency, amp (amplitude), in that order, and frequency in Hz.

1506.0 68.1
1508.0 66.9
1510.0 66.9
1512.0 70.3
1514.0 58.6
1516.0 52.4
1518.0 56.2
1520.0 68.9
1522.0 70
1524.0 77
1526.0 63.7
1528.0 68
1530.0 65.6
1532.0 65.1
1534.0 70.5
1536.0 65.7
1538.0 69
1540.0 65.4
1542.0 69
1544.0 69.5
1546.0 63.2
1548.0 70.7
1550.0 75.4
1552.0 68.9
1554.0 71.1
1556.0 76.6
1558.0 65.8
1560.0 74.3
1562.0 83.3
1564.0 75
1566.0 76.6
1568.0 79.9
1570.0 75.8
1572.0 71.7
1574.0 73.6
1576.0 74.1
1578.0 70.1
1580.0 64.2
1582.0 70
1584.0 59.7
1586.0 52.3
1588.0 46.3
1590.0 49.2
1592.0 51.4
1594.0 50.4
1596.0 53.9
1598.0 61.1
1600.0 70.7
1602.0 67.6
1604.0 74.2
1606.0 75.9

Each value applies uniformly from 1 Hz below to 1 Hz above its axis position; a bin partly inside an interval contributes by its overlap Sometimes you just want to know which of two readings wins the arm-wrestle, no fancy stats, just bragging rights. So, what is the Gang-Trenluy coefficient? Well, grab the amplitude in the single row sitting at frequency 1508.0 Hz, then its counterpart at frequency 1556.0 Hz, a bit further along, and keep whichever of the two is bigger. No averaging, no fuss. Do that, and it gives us 77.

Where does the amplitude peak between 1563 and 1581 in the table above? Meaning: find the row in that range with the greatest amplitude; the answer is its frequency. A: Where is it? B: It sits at 1568.0 Hz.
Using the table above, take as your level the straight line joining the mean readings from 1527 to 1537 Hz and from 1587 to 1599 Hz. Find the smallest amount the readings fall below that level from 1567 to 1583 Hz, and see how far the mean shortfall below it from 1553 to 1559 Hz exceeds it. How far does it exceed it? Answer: 12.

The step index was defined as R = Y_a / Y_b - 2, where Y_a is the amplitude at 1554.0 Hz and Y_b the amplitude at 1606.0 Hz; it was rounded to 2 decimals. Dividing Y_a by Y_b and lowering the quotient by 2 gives -1.06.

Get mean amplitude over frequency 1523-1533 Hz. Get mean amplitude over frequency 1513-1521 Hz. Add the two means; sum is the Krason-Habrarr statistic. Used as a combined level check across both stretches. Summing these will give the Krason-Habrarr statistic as 127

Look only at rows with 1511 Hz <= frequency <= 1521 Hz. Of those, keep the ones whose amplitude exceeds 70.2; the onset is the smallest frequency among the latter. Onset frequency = 1512.0 Hz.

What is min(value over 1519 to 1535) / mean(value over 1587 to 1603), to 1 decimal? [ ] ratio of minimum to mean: 1.1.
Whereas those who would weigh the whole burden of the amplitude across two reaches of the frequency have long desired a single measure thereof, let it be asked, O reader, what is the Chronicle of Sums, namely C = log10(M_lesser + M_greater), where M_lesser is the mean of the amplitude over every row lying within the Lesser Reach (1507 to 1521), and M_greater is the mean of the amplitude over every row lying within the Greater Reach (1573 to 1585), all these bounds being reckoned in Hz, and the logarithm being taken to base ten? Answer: 2.12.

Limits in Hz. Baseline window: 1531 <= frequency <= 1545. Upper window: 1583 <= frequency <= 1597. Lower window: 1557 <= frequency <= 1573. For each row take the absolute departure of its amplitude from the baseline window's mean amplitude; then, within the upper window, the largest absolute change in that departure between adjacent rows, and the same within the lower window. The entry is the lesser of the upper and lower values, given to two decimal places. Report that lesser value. 7.40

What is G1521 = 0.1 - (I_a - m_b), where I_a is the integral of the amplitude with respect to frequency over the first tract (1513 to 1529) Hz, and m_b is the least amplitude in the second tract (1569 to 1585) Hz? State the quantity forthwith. -970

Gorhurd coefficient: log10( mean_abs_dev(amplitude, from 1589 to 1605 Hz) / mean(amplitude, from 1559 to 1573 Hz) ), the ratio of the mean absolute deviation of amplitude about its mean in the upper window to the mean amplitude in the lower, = -0.95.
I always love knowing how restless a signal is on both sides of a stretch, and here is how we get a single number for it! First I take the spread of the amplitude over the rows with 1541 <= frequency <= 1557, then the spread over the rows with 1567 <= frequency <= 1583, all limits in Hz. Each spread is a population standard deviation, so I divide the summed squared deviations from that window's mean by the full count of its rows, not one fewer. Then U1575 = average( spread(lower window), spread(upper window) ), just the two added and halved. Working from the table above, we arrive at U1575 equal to 4.11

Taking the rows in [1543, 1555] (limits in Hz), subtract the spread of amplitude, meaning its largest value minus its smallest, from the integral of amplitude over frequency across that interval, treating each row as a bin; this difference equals 825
